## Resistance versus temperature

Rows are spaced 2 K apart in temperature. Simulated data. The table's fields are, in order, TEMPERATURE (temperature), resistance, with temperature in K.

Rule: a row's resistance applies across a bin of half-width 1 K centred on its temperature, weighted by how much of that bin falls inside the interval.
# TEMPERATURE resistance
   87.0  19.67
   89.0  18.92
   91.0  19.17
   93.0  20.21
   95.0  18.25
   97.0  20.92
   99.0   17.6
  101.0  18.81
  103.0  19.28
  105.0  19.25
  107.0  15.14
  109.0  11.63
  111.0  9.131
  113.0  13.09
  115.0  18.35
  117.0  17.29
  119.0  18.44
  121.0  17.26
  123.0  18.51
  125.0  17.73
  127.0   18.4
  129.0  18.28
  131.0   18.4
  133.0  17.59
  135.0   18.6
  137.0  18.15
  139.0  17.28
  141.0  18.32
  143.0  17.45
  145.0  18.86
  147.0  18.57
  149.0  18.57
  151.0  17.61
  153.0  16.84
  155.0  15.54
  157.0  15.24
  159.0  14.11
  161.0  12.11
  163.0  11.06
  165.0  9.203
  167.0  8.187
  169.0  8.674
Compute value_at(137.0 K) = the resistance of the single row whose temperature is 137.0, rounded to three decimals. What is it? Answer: 18.150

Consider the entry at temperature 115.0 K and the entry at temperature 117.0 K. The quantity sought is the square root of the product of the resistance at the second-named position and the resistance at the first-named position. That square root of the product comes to 17.8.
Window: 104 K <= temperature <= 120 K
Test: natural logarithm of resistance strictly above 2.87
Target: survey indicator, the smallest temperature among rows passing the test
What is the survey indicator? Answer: 105.0 K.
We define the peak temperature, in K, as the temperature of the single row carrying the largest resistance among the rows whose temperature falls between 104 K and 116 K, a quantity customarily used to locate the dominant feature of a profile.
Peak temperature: 105.0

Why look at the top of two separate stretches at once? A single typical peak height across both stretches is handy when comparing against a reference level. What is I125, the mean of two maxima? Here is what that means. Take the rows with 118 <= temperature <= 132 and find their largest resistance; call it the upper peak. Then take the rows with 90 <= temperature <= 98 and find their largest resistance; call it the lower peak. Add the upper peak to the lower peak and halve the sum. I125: 19.7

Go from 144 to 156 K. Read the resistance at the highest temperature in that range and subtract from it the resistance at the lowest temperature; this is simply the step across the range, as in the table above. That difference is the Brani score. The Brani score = -3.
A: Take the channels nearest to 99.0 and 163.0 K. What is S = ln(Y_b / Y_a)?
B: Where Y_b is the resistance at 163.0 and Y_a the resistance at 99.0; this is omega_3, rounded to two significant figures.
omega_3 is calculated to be -0.46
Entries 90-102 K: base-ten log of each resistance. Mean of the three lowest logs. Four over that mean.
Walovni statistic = 3.17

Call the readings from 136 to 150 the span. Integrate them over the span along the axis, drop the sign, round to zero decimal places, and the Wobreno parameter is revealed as 254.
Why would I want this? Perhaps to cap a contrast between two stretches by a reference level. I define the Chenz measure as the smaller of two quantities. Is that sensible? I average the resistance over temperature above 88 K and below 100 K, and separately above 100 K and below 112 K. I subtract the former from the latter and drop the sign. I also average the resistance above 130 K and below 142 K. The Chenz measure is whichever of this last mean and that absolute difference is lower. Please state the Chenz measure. 3.6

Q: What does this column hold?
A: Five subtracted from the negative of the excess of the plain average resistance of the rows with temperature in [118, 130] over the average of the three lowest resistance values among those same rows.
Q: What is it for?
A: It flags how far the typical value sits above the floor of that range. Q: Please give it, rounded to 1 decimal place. -5.3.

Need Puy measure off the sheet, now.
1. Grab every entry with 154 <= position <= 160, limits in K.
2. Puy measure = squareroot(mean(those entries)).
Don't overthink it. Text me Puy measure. 3.87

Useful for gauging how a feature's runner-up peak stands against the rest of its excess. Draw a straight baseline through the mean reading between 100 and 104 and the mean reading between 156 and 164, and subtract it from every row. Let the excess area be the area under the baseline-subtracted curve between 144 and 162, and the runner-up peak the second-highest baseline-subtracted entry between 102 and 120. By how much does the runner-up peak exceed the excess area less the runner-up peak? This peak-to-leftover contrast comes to -44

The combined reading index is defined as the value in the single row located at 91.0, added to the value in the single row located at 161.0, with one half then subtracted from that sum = 31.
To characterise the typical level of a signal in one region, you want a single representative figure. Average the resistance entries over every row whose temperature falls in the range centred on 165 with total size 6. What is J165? 9.5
